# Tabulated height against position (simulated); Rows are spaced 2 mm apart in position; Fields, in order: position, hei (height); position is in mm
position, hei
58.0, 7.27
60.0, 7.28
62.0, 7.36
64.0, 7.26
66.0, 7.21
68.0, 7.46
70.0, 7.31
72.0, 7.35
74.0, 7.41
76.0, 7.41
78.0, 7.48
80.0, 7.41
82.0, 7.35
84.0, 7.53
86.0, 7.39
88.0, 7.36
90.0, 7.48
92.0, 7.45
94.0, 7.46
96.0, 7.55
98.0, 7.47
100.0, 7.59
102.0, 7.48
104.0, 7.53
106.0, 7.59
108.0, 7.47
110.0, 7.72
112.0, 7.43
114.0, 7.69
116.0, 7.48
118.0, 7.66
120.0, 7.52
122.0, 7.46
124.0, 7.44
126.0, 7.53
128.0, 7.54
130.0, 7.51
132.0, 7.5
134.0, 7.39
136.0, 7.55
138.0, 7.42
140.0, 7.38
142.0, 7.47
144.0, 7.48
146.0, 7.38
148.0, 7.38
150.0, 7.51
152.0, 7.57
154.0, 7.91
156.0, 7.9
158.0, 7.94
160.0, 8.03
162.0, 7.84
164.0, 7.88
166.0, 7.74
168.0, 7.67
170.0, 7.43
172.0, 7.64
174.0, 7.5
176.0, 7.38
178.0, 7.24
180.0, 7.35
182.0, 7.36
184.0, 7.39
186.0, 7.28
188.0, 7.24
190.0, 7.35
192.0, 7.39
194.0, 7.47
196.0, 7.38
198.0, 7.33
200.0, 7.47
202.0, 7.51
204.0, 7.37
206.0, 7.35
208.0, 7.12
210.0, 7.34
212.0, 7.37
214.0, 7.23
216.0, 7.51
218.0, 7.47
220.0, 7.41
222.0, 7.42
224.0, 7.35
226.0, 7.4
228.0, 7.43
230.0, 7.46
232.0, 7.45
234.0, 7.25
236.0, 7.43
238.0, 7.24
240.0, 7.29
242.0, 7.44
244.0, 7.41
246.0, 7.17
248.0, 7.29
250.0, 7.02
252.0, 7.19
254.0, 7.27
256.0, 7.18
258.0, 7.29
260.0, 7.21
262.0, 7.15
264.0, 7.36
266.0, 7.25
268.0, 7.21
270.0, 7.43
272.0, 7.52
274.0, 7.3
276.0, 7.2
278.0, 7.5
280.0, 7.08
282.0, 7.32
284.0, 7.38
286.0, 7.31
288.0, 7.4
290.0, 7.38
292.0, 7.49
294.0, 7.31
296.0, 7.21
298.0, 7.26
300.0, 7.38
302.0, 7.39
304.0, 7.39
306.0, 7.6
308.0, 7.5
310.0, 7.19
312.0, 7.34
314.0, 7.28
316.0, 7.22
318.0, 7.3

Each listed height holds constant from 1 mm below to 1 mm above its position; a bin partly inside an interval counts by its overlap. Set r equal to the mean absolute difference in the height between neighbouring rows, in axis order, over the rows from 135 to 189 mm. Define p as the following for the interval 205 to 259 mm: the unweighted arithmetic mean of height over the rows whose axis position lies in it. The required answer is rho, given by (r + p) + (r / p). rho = 7.44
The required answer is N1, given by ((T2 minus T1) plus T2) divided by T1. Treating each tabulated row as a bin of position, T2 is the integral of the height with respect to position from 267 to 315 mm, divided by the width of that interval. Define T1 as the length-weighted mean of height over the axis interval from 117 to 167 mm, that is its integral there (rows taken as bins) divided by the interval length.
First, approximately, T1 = 7.60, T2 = 7.35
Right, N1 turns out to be 0.93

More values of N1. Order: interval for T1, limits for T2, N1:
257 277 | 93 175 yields 1.08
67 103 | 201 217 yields 0.98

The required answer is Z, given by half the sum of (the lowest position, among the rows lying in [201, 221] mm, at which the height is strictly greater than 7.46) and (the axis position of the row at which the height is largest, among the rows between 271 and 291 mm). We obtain 237 mm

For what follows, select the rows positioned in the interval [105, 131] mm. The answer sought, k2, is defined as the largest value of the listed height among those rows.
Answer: 7.72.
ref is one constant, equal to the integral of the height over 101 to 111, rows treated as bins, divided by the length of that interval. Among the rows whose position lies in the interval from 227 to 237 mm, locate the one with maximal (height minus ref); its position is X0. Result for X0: 230.0 mm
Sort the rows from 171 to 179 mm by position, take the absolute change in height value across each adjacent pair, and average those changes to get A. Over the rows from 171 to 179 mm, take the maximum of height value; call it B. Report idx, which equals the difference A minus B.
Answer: -7.51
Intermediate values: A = 0.13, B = 7.64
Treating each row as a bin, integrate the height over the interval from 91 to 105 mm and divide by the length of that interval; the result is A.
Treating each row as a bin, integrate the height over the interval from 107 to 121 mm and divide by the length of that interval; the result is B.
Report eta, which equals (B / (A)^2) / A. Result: 0.0179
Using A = 7.50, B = 7.57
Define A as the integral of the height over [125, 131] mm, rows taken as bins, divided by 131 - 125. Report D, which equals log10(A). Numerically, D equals 0.877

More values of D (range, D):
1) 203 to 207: 0.867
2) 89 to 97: 0.874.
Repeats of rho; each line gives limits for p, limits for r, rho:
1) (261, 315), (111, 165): 7.45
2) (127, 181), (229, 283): 7.75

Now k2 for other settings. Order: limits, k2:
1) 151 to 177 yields 8.03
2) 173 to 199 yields 7.5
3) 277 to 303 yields 7.5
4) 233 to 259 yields 7.44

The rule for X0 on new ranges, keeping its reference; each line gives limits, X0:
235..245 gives 242.0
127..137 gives 136.0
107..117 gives 110.0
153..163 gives 160.0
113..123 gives 114.0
